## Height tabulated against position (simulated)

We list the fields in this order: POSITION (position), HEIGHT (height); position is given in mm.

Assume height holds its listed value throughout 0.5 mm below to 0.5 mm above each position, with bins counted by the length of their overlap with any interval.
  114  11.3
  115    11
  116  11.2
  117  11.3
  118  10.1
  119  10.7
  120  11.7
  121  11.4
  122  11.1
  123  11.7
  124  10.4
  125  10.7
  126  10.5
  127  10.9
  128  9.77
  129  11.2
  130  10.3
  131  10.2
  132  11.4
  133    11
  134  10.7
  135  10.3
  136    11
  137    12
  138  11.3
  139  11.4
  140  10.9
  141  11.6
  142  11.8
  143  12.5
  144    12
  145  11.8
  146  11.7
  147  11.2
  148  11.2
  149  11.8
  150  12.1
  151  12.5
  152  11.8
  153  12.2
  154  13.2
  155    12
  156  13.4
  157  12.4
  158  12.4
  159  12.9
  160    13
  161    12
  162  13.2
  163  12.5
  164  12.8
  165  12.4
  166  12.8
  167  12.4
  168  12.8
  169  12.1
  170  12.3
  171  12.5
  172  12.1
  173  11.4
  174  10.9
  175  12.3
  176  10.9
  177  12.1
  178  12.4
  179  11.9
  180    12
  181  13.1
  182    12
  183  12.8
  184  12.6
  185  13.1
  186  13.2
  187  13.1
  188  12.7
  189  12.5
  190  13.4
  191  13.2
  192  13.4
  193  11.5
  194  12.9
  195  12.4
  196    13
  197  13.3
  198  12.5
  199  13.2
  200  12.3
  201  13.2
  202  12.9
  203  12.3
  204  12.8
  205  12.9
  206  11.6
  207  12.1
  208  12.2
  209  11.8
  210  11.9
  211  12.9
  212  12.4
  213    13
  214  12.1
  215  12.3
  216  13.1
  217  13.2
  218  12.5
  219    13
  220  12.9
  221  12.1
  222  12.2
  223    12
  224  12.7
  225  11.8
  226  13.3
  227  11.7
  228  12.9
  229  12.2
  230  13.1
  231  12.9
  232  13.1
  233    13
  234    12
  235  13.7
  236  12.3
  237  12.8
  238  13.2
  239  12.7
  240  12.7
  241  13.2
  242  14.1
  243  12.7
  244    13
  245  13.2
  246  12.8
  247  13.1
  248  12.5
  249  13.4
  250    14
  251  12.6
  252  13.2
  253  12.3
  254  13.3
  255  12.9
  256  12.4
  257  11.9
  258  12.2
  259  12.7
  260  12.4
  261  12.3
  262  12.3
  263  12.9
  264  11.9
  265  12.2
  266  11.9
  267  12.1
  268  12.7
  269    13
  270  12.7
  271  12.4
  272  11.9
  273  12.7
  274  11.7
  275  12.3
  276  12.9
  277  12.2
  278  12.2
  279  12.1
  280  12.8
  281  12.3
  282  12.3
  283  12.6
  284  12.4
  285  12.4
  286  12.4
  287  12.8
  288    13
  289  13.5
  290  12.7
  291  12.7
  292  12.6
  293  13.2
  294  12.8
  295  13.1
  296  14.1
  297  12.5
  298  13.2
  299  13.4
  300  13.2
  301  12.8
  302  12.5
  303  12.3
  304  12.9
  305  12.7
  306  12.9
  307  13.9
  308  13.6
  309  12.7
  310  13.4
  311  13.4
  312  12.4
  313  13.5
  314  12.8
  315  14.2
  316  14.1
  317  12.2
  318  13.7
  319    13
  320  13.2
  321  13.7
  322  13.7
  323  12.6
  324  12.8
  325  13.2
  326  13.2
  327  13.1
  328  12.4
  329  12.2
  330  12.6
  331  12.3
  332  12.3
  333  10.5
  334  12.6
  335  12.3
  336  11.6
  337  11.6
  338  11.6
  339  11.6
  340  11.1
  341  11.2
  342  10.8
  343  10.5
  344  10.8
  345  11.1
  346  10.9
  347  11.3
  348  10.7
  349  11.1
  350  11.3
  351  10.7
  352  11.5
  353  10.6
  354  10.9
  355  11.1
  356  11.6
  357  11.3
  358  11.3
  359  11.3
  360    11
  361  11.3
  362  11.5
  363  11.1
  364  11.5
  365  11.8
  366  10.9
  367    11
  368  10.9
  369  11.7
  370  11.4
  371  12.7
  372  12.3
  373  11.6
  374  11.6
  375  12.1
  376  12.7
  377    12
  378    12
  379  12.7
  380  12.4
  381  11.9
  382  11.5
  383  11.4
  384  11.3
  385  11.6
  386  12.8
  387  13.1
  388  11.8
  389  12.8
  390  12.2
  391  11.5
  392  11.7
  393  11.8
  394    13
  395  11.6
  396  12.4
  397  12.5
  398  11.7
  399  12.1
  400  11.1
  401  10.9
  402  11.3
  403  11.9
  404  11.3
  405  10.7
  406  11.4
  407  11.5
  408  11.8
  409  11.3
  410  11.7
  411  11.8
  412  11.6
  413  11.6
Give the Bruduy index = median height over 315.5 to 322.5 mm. 13.7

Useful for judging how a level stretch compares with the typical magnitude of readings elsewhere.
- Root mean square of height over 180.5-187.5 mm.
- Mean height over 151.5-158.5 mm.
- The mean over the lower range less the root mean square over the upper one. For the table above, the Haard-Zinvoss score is -0.4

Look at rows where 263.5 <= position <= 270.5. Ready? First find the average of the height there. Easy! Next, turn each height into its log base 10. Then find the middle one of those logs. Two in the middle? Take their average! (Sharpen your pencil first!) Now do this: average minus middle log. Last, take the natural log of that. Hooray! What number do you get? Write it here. 2.42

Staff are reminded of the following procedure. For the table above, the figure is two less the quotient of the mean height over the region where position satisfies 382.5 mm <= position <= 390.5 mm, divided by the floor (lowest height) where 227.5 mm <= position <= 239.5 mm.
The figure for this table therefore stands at 0.99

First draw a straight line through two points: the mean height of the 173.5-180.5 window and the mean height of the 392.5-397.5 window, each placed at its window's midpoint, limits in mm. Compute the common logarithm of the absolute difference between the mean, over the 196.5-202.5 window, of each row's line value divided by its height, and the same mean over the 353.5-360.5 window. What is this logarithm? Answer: -0.77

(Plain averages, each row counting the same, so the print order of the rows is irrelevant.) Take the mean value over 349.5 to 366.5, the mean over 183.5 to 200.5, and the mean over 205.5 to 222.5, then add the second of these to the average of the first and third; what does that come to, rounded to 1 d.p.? 24.7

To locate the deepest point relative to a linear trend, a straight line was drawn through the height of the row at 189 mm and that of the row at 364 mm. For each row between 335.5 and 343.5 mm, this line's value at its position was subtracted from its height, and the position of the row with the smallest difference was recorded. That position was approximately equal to 343 mm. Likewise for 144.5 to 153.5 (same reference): 147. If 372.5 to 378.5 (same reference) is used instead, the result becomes 373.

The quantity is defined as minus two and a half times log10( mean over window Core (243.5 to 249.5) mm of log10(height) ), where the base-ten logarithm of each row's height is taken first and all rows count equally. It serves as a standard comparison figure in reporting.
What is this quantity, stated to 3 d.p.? -0.117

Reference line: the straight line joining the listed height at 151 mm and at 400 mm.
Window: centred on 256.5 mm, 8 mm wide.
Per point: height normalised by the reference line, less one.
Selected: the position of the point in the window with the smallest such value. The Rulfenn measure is 257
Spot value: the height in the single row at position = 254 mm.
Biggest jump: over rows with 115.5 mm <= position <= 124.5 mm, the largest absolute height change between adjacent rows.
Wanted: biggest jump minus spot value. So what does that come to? -12.0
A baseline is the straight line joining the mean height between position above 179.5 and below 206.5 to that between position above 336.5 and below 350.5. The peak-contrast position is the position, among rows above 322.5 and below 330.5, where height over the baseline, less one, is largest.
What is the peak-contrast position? 326 mm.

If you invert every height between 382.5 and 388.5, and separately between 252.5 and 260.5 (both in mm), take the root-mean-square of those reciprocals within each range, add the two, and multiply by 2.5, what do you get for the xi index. 0.409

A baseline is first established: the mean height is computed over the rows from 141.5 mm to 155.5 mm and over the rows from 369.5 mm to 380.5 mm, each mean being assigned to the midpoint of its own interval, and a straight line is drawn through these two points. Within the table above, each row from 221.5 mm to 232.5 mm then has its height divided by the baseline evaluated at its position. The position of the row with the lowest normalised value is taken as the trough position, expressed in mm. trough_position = 227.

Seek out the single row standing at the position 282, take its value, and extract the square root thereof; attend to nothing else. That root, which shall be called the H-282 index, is 3.51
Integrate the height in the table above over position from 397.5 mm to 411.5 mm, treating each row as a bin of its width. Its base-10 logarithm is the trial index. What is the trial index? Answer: 2.21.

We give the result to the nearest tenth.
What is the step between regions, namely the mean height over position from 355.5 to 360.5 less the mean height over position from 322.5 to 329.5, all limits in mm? -1.5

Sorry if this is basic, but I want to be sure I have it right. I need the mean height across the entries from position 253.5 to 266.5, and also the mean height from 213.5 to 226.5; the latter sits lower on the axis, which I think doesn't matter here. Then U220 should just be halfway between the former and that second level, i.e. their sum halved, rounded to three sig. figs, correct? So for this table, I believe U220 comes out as 12.5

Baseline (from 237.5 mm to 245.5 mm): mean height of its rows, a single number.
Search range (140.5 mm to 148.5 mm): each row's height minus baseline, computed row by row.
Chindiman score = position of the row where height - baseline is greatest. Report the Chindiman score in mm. 143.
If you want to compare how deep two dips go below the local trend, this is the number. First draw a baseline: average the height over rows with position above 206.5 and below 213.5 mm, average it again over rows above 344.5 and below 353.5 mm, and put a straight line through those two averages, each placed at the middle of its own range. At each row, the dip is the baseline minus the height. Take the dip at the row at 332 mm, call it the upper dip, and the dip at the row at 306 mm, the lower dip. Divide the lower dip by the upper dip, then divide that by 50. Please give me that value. 0.026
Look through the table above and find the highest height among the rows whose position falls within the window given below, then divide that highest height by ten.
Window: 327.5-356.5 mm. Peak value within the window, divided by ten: 1.26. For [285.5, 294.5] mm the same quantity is 1.35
